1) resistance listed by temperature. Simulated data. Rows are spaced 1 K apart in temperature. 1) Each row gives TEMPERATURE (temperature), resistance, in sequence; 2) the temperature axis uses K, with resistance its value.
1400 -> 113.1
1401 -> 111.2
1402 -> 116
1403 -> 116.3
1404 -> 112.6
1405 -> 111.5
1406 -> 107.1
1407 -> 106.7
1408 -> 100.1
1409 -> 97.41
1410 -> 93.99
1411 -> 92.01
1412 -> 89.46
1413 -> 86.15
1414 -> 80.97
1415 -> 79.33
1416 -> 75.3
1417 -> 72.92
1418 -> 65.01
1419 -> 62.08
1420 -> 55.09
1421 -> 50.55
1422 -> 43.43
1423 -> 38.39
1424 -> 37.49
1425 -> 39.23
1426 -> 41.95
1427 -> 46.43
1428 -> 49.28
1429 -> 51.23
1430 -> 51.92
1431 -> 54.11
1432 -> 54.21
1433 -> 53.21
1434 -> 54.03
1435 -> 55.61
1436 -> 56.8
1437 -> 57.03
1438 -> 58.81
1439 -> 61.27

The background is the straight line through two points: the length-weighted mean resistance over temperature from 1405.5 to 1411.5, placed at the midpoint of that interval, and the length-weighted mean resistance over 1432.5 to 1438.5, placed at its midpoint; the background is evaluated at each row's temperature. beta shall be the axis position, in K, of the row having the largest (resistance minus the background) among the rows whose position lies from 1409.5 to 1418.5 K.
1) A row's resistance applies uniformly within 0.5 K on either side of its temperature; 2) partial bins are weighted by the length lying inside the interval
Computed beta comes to 1410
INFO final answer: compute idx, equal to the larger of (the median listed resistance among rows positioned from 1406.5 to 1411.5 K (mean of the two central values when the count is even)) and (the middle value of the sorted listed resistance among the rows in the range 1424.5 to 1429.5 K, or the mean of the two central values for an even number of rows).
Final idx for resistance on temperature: 97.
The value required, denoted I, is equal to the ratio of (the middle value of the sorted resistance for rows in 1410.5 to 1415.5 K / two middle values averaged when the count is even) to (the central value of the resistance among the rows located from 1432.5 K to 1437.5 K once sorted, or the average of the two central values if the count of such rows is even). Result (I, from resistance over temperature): 1.5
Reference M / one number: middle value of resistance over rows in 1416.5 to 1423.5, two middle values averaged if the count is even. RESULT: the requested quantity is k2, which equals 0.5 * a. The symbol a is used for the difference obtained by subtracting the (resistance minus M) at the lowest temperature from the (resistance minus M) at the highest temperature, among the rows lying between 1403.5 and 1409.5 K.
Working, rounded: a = -15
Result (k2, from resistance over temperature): -7.6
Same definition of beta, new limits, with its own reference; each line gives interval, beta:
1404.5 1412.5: 1405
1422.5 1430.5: 1430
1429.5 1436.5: 1436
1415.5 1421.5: 1416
